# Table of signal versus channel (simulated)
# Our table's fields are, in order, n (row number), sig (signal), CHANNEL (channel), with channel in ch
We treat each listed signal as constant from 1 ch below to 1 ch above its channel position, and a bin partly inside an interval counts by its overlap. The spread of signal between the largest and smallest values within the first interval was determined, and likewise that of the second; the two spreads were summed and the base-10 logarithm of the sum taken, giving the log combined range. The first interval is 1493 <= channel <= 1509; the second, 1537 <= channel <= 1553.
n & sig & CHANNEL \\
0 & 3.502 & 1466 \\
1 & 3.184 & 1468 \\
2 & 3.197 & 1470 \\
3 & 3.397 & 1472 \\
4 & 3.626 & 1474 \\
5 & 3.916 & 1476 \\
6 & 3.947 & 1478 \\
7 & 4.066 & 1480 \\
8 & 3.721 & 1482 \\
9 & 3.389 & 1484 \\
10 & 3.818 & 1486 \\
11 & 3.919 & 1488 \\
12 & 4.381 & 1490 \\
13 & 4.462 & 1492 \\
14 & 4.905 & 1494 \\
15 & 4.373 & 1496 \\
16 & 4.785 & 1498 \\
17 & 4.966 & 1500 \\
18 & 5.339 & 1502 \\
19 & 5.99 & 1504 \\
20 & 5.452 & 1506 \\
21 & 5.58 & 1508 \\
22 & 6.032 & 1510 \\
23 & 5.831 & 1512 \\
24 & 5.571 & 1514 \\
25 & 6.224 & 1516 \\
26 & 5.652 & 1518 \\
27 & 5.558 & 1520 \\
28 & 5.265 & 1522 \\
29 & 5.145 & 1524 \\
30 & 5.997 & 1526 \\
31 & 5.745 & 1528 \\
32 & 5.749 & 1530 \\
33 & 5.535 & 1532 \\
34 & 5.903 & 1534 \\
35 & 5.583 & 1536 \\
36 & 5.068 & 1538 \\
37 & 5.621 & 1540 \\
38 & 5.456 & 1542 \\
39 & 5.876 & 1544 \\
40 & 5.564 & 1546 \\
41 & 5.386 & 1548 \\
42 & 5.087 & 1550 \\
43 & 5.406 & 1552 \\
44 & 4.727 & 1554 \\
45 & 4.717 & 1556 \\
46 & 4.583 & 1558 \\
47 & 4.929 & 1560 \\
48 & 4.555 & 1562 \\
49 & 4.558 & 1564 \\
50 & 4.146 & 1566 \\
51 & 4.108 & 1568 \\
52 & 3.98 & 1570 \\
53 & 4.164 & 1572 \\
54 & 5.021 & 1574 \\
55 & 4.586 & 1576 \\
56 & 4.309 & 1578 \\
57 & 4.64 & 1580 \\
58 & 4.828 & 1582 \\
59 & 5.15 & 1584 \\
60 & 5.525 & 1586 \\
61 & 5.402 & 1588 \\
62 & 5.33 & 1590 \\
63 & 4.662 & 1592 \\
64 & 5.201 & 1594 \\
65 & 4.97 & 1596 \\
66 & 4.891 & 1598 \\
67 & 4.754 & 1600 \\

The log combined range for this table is 0.38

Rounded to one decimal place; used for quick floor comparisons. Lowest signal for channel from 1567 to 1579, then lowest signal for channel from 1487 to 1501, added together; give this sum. 7.9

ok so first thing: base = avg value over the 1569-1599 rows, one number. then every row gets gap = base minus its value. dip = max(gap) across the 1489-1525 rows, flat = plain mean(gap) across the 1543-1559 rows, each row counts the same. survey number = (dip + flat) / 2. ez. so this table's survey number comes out 0.07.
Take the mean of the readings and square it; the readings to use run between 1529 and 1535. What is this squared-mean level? 32.8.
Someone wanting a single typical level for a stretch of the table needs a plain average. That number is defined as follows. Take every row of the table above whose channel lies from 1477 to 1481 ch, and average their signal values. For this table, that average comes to 4.0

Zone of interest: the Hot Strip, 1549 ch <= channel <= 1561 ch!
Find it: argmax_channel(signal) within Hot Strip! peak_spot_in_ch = 1552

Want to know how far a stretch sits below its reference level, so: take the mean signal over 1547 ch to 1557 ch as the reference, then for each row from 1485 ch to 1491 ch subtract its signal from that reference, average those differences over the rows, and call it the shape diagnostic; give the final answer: 1.0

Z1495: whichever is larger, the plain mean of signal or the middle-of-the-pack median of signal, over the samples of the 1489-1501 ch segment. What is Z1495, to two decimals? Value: 4.65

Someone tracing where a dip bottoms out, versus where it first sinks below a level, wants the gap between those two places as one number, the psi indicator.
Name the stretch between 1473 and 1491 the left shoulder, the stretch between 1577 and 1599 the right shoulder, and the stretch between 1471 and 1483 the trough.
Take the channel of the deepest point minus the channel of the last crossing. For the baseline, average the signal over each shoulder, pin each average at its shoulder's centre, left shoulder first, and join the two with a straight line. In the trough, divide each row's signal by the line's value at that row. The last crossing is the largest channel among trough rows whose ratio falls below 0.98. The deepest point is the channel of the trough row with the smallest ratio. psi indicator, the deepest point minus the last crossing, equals -10 ch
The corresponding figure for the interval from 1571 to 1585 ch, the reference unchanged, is -10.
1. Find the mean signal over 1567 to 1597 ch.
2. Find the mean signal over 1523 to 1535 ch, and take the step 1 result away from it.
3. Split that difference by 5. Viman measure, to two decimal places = 0.18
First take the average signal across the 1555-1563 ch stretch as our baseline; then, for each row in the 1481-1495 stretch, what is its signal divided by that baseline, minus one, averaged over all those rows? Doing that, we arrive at -0.13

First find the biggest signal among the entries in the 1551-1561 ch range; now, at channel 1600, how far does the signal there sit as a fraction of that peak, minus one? -0.12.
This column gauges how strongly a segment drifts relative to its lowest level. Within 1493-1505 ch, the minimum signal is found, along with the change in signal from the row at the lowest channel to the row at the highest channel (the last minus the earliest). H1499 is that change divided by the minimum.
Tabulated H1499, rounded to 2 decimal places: 0.25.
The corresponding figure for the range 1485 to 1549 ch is 0.41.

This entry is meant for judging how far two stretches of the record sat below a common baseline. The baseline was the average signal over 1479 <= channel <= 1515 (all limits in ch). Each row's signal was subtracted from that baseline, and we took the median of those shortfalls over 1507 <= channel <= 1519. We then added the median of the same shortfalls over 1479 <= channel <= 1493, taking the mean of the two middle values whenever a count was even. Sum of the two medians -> 0.0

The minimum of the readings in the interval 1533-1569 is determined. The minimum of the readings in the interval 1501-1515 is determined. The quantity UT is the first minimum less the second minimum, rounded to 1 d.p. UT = -1.2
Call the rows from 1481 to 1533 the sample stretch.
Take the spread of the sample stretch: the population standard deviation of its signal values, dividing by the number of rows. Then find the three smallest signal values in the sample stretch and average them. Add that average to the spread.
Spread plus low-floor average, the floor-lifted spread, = 4.43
